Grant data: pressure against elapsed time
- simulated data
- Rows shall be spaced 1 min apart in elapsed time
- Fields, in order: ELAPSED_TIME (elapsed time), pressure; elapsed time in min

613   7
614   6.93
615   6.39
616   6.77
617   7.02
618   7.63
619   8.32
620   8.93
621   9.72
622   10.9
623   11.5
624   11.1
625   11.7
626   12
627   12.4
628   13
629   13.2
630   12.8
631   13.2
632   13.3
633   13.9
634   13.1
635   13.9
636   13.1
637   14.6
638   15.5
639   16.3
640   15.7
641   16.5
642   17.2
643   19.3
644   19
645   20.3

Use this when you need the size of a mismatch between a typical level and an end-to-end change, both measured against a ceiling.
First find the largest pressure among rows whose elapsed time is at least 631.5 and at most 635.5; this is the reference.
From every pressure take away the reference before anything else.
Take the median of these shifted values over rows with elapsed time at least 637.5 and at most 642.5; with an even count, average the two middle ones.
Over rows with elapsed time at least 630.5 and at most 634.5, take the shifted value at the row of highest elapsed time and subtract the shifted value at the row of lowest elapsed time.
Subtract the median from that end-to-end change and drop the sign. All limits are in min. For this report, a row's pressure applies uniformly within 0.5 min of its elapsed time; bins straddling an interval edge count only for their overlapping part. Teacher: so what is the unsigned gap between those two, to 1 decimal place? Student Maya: 2.5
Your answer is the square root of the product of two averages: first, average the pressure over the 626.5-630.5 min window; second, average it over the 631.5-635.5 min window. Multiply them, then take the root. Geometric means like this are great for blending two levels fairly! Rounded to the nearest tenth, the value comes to 13.2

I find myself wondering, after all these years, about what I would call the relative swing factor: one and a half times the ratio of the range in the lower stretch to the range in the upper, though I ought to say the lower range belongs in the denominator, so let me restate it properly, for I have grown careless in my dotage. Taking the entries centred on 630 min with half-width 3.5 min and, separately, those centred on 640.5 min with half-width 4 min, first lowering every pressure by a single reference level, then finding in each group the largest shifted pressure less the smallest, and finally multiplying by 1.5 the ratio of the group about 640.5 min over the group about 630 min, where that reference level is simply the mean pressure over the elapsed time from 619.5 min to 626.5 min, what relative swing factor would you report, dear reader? 4.7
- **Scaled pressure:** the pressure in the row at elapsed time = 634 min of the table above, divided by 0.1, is 131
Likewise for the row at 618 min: 76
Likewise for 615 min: 64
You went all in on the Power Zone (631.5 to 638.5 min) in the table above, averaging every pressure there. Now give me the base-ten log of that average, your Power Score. 1.14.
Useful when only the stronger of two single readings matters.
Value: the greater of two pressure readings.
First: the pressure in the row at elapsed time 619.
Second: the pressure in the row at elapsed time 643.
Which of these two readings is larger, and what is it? 19.3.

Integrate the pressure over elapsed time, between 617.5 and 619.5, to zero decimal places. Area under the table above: 16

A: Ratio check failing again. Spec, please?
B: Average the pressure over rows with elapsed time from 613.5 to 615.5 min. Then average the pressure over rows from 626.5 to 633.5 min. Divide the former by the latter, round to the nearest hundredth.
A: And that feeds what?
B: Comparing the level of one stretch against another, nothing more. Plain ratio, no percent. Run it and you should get 0.51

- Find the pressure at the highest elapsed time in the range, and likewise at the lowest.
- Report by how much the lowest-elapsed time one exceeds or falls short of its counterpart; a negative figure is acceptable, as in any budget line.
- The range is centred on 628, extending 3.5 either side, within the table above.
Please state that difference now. -1.5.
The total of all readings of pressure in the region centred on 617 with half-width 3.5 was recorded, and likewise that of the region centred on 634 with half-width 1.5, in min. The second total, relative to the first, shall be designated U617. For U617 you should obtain 0.79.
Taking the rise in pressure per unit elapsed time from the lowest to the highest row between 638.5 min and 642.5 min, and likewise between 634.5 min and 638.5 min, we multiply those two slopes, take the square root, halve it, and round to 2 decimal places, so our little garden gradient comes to 0.20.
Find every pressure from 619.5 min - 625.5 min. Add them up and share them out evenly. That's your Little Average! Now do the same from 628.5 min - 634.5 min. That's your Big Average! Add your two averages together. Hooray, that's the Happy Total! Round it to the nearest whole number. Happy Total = 24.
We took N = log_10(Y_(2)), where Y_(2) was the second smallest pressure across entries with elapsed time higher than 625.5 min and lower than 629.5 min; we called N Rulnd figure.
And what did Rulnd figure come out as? 1.09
